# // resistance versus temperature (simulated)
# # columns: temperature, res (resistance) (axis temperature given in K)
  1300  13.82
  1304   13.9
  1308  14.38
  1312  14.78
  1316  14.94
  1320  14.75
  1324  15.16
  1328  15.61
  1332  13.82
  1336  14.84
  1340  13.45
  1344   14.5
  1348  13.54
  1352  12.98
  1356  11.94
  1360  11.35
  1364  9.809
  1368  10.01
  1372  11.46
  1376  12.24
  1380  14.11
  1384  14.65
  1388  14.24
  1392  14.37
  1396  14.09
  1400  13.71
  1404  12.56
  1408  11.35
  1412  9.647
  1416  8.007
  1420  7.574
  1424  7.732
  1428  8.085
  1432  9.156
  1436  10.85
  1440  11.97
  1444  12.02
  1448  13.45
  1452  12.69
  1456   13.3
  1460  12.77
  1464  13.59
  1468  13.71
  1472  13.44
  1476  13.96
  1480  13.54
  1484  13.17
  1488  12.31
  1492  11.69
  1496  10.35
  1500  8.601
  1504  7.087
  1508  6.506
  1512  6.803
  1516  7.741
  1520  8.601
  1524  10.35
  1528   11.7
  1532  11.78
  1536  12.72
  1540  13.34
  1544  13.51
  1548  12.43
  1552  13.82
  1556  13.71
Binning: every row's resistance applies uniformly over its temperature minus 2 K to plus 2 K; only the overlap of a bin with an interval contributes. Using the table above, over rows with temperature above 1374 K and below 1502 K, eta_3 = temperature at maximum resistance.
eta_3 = 1384 K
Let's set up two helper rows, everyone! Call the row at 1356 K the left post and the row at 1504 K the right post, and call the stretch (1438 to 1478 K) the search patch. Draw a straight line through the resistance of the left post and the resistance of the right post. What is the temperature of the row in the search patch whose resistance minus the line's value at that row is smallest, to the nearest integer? 1440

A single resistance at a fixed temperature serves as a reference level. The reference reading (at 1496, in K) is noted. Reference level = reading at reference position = 10.35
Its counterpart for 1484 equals 13.17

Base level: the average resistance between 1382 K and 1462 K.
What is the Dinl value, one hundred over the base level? 8.6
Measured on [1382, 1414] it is 7.6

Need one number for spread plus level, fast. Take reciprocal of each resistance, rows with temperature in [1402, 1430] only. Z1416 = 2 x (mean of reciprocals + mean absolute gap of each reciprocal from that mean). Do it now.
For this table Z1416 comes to 0.26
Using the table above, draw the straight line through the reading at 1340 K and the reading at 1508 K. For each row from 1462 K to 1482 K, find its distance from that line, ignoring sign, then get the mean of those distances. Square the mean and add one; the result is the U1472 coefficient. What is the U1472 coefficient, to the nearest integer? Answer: 33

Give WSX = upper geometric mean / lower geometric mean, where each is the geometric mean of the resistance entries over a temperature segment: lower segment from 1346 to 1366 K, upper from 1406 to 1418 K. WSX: 0.81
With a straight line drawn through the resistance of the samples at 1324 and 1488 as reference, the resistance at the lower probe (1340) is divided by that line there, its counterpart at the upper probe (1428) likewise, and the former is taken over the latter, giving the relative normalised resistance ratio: 1.5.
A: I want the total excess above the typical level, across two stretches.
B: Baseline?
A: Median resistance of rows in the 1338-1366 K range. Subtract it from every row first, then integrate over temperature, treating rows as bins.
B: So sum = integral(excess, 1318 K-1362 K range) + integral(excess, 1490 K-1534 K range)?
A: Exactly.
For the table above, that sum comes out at -130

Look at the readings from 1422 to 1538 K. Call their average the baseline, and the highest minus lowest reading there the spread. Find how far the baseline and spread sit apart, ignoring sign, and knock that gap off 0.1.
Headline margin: -3.5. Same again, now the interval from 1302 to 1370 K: -7.6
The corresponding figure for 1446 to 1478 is -12.0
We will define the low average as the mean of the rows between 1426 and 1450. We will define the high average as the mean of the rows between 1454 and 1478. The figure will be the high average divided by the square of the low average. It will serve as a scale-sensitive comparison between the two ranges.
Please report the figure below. 0.113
